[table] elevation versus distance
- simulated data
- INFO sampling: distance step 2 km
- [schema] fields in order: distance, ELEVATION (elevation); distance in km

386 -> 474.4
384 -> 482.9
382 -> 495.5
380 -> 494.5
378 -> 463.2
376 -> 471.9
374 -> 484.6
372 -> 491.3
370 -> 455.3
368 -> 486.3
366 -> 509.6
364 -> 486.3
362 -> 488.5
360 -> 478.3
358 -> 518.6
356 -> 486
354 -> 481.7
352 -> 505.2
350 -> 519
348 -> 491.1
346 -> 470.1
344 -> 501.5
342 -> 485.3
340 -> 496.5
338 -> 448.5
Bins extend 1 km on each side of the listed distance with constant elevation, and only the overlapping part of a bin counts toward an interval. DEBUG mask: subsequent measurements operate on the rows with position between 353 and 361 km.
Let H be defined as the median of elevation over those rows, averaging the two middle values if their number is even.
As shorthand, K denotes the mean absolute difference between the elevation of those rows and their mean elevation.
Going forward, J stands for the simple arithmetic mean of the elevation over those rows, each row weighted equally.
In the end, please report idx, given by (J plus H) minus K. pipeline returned 961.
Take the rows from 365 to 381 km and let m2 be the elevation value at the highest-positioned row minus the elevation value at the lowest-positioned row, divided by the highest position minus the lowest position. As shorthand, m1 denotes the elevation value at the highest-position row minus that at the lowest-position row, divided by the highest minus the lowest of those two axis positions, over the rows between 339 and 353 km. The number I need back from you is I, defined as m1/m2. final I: -0.7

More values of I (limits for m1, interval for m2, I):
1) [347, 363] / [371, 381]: -0.5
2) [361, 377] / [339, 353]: -1.6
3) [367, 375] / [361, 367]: -0.1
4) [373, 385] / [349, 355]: 0.0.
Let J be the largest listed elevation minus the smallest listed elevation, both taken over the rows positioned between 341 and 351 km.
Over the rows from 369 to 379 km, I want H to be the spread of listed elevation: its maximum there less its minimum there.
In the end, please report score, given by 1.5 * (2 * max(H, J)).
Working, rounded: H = 36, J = 48.9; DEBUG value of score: 147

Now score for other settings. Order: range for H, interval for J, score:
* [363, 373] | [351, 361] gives 163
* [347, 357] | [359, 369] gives 112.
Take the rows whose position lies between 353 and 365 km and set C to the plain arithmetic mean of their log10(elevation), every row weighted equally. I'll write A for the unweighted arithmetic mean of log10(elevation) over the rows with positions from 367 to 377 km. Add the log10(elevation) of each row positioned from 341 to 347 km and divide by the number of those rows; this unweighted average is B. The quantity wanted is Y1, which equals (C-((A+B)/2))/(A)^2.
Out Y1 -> 0.0010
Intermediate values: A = 2.679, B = 2.69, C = 2.69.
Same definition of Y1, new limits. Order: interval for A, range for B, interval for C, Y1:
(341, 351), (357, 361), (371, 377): -0.0016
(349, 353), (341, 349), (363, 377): -0.0019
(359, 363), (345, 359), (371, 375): -0.0002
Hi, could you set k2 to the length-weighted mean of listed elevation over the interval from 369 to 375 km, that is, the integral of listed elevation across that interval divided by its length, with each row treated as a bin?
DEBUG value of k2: 477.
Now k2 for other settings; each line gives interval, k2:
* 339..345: 494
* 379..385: 491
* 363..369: 494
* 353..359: 495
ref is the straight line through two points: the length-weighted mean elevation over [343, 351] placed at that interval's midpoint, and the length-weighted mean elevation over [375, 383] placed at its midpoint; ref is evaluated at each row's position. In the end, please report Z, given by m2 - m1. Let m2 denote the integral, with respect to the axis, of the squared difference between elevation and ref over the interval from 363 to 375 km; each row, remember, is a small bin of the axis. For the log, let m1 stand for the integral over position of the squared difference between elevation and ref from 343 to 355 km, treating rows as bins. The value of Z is -239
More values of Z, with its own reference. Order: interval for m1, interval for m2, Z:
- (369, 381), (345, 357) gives -11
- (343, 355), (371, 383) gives -1286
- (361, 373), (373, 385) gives -1111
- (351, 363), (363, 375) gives 514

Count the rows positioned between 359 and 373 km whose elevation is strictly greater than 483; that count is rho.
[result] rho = 5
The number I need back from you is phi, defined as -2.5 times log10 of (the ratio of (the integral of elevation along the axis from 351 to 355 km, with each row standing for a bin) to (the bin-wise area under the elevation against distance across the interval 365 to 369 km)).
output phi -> 0.01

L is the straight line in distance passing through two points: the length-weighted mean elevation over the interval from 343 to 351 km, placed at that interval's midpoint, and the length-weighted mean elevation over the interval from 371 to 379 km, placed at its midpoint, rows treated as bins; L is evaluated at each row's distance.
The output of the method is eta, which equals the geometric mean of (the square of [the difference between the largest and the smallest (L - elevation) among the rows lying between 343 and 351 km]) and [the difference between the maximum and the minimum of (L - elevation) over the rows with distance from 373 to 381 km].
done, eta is 293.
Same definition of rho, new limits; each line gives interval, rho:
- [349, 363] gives 5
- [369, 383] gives 4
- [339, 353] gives 6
